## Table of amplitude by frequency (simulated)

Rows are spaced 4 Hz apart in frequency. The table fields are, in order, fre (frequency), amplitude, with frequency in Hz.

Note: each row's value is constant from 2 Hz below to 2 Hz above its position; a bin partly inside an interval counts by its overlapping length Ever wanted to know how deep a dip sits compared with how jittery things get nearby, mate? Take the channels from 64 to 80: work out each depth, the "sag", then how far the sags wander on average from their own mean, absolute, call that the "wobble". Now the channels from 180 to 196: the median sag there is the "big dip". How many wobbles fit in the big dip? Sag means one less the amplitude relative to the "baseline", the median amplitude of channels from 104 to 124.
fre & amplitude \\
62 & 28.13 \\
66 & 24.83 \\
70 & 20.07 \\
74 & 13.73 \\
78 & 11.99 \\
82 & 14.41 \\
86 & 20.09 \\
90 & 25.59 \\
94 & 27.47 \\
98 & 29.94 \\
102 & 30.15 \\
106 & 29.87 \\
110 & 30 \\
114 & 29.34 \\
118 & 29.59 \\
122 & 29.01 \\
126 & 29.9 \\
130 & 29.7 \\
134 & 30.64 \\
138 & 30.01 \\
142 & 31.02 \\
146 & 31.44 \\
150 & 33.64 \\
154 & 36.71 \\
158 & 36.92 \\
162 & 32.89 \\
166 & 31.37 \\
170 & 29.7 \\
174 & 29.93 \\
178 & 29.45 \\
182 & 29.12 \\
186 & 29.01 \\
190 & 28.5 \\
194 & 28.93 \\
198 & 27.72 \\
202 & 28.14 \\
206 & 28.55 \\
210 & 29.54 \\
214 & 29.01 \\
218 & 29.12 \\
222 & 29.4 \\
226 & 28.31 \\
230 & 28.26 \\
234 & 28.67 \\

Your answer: 0.1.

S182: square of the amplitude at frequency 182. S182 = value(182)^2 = 848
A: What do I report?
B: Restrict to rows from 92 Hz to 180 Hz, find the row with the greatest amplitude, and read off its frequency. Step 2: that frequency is 158 Hz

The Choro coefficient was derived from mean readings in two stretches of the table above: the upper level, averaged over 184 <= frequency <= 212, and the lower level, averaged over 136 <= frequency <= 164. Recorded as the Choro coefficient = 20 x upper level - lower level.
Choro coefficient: 539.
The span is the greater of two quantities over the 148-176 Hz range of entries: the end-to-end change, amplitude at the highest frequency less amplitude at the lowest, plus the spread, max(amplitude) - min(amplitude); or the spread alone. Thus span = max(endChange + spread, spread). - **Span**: 7.2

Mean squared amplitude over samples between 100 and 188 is 959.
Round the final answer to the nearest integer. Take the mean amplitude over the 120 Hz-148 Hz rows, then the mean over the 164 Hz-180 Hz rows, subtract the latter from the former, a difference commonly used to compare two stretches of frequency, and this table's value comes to 0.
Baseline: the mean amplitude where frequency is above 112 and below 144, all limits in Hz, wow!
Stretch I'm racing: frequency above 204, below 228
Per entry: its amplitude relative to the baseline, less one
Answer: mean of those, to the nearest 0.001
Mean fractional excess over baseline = -0.031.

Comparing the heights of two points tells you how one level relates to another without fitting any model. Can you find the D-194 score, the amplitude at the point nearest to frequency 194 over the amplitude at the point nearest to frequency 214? 1.00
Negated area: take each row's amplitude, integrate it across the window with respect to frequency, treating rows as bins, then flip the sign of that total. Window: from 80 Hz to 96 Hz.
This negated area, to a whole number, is -350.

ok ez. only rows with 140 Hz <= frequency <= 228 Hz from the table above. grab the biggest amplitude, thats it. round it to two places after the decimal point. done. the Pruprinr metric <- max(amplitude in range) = 36.92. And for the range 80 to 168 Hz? 36.92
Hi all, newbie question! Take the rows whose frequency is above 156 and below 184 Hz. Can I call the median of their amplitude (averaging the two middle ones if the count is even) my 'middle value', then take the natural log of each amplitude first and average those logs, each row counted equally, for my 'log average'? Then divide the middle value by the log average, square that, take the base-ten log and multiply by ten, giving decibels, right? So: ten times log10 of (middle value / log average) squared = 18.8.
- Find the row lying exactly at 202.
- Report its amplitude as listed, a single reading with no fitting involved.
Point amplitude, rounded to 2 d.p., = 28.14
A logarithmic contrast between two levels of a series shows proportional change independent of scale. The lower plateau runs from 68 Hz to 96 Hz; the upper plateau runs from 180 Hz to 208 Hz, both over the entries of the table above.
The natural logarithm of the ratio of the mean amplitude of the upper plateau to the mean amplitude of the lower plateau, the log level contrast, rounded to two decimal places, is 0.41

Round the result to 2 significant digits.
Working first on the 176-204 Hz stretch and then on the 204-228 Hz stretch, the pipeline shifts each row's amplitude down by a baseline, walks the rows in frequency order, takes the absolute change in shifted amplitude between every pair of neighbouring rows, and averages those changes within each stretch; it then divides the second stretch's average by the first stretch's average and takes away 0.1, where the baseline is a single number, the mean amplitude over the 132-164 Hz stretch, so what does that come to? 1.1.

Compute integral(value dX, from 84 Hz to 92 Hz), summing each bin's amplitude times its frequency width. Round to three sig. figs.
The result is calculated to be 183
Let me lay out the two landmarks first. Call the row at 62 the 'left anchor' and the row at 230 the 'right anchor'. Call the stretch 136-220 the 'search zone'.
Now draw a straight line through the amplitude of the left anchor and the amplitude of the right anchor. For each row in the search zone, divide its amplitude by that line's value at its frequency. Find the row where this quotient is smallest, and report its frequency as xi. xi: 198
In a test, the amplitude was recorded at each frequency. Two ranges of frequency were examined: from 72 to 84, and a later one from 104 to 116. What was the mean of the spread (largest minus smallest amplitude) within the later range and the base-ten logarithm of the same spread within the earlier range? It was 0.52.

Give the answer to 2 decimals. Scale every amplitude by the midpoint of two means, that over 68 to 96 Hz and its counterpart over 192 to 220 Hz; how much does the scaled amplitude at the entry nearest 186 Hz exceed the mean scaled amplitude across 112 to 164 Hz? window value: -0.11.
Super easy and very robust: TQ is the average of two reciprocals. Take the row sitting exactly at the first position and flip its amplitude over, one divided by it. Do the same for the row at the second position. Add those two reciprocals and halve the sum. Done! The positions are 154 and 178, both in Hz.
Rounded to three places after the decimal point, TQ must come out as 0.031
